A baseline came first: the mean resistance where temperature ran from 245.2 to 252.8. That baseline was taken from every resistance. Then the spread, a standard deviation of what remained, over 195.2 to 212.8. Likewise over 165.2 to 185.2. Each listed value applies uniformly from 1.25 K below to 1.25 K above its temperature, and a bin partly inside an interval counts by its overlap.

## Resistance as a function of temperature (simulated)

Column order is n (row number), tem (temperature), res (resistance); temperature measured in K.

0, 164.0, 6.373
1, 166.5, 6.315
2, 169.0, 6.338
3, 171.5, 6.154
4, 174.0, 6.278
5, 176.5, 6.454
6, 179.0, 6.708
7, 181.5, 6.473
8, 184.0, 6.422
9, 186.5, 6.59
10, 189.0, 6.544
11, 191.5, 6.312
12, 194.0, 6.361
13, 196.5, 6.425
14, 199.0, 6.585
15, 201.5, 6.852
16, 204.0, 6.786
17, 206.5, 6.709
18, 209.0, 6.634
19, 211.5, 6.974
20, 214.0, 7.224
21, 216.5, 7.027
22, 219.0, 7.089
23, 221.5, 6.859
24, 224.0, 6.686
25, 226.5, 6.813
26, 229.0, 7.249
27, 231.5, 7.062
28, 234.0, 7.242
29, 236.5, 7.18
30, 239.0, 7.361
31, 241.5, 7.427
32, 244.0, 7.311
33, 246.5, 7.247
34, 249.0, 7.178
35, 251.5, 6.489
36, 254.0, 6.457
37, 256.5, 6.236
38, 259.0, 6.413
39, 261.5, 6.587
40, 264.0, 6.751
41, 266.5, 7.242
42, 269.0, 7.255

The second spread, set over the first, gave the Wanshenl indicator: 0.9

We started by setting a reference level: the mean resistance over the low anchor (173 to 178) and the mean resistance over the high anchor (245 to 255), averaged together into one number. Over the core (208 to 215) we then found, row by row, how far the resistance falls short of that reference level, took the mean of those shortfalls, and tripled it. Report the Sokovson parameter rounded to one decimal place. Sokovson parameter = -1.0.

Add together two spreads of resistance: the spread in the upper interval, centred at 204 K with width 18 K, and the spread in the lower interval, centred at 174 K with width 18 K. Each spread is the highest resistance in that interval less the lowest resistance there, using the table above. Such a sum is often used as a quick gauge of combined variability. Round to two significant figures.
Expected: 1.1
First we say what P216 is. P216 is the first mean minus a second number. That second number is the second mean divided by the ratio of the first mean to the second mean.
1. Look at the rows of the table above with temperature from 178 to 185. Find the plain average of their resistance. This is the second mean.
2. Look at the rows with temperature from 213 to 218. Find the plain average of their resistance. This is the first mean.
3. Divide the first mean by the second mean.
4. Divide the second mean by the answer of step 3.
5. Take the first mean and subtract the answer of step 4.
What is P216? 1.1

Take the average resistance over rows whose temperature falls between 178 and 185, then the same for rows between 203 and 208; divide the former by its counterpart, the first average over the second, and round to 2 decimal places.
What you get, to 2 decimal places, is 0.97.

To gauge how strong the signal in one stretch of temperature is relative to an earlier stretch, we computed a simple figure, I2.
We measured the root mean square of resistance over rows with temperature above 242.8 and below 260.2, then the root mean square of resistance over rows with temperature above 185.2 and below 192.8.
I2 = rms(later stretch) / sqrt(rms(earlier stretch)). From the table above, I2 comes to 2.66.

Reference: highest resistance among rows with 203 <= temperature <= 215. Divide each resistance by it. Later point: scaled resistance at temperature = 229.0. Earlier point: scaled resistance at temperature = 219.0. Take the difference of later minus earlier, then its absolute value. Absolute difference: 0.022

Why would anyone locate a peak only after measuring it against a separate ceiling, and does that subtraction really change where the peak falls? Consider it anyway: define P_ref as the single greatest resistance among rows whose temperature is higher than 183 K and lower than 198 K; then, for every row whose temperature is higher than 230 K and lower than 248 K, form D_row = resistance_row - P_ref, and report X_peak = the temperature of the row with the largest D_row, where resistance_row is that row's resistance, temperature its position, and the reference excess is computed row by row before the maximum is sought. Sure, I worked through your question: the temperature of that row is 241.5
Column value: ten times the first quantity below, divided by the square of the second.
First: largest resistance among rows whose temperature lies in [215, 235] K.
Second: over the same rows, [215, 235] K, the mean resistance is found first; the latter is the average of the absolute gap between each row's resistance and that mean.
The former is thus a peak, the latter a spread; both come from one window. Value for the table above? 2727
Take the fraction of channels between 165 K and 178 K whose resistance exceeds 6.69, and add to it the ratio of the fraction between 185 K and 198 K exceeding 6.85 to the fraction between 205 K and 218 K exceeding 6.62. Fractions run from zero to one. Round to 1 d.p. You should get 0.0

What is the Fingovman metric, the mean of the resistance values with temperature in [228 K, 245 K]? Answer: 7.3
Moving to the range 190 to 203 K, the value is 6.5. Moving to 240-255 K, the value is 7.0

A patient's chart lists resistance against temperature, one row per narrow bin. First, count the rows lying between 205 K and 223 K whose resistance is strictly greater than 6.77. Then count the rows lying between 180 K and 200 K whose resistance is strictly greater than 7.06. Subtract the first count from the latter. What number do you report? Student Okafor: -5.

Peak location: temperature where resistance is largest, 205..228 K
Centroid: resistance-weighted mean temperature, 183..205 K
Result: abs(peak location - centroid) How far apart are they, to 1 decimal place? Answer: 19.9 K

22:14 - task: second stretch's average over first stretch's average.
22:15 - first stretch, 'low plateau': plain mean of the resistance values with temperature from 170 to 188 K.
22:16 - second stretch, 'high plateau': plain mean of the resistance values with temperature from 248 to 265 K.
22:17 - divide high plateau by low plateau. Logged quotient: 1.02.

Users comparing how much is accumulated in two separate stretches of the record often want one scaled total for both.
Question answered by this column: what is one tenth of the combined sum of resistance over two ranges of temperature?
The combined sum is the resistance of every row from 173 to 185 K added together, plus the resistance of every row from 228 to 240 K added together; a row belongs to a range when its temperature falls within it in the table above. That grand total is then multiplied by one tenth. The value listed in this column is 6.8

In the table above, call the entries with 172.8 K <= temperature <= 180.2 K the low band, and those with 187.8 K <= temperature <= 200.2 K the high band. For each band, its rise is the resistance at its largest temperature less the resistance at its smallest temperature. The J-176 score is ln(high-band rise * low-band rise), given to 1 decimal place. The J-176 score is -4.0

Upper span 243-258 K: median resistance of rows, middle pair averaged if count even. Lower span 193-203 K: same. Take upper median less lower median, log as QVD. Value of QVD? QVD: 0.33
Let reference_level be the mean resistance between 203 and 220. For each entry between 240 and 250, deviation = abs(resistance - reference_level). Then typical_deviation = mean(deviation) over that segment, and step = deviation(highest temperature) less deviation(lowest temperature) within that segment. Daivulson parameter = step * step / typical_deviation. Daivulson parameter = 0.17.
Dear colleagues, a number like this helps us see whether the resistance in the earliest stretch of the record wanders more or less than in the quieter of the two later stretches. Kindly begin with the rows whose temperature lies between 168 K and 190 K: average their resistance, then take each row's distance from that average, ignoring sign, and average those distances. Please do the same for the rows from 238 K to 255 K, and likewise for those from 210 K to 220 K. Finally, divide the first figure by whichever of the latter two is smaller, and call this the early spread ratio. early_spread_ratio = 1.6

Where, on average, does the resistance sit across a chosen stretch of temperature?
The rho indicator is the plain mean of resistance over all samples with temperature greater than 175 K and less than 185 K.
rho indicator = 6.51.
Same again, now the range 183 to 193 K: 6.47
